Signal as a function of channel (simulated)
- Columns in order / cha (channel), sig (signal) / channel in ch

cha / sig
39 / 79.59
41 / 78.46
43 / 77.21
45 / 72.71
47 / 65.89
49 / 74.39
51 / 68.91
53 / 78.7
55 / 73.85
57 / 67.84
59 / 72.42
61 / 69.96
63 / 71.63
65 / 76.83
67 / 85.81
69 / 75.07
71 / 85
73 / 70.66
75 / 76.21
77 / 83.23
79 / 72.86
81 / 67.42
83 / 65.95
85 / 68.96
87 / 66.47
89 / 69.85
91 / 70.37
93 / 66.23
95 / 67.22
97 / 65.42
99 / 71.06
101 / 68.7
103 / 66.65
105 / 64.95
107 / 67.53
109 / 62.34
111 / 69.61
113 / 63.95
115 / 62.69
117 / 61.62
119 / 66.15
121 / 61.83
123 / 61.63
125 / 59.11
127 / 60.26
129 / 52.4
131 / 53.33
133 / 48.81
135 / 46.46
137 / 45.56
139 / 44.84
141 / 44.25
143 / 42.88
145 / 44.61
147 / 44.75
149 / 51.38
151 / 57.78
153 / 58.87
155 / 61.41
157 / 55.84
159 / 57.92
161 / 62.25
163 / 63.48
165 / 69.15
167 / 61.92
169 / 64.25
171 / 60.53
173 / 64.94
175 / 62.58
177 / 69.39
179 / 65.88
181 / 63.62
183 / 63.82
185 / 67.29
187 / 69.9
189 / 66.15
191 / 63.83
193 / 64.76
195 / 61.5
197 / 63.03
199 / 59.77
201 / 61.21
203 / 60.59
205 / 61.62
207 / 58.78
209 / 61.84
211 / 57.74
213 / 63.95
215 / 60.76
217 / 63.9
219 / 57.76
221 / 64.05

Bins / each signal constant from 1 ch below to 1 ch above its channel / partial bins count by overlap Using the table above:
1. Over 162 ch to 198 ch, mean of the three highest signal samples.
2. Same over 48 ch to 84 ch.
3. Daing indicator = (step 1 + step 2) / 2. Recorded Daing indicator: 77.1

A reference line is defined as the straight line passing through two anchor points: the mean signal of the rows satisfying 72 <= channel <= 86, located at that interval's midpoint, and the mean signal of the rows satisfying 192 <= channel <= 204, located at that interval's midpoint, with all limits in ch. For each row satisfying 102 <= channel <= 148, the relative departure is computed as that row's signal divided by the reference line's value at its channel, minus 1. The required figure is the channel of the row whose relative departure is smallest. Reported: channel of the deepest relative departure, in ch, 143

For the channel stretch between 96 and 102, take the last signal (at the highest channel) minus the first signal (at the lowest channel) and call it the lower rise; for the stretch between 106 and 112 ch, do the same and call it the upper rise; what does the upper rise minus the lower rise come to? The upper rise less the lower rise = -1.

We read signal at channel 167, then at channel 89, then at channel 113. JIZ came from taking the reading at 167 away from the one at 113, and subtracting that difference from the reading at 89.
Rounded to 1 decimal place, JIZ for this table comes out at 67.8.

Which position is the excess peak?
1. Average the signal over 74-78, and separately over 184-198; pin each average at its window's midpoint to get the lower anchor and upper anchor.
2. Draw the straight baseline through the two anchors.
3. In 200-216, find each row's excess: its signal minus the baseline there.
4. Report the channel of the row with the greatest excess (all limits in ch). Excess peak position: 213 ch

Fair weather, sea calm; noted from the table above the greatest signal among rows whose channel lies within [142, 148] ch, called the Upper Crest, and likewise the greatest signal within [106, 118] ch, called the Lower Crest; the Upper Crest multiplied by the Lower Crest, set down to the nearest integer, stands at 3115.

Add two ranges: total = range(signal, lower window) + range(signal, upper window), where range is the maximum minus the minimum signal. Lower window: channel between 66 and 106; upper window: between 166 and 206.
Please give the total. 31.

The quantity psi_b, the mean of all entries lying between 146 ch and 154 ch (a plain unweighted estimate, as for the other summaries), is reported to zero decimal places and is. 53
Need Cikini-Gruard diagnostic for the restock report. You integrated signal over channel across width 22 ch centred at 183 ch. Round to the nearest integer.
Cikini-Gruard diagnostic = 1444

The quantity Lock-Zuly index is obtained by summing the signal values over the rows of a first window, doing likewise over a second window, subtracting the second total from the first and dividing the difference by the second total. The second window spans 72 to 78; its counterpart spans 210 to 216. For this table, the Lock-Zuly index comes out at -0.2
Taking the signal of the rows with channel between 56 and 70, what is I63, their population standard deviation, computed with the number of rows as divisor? 5.5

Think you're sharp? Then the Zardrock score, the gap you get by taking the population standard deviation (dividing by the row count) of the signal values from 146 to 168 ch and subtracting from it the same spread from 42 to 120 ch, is 0.4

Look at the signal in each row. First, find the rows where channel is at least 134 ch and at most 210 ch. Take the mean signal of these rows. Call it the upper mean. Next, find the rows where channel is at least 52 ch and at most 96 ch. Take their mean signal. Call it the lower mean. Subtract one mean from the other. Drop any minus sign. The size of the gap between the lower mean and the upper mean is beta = 13.7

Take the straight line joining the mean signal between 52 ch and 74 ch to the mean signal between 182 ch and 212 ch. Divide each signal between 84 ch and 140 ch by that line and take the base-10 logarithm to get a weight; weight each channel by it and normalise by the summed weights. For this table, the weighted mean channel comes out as 122.8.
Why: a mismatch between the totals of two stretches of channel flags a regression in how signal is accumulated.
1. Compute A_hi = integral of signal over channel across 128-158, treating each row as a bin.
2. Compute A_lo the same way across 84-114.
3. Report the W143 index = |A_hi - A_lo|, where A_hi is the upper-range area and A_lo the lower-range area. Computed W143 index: 512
